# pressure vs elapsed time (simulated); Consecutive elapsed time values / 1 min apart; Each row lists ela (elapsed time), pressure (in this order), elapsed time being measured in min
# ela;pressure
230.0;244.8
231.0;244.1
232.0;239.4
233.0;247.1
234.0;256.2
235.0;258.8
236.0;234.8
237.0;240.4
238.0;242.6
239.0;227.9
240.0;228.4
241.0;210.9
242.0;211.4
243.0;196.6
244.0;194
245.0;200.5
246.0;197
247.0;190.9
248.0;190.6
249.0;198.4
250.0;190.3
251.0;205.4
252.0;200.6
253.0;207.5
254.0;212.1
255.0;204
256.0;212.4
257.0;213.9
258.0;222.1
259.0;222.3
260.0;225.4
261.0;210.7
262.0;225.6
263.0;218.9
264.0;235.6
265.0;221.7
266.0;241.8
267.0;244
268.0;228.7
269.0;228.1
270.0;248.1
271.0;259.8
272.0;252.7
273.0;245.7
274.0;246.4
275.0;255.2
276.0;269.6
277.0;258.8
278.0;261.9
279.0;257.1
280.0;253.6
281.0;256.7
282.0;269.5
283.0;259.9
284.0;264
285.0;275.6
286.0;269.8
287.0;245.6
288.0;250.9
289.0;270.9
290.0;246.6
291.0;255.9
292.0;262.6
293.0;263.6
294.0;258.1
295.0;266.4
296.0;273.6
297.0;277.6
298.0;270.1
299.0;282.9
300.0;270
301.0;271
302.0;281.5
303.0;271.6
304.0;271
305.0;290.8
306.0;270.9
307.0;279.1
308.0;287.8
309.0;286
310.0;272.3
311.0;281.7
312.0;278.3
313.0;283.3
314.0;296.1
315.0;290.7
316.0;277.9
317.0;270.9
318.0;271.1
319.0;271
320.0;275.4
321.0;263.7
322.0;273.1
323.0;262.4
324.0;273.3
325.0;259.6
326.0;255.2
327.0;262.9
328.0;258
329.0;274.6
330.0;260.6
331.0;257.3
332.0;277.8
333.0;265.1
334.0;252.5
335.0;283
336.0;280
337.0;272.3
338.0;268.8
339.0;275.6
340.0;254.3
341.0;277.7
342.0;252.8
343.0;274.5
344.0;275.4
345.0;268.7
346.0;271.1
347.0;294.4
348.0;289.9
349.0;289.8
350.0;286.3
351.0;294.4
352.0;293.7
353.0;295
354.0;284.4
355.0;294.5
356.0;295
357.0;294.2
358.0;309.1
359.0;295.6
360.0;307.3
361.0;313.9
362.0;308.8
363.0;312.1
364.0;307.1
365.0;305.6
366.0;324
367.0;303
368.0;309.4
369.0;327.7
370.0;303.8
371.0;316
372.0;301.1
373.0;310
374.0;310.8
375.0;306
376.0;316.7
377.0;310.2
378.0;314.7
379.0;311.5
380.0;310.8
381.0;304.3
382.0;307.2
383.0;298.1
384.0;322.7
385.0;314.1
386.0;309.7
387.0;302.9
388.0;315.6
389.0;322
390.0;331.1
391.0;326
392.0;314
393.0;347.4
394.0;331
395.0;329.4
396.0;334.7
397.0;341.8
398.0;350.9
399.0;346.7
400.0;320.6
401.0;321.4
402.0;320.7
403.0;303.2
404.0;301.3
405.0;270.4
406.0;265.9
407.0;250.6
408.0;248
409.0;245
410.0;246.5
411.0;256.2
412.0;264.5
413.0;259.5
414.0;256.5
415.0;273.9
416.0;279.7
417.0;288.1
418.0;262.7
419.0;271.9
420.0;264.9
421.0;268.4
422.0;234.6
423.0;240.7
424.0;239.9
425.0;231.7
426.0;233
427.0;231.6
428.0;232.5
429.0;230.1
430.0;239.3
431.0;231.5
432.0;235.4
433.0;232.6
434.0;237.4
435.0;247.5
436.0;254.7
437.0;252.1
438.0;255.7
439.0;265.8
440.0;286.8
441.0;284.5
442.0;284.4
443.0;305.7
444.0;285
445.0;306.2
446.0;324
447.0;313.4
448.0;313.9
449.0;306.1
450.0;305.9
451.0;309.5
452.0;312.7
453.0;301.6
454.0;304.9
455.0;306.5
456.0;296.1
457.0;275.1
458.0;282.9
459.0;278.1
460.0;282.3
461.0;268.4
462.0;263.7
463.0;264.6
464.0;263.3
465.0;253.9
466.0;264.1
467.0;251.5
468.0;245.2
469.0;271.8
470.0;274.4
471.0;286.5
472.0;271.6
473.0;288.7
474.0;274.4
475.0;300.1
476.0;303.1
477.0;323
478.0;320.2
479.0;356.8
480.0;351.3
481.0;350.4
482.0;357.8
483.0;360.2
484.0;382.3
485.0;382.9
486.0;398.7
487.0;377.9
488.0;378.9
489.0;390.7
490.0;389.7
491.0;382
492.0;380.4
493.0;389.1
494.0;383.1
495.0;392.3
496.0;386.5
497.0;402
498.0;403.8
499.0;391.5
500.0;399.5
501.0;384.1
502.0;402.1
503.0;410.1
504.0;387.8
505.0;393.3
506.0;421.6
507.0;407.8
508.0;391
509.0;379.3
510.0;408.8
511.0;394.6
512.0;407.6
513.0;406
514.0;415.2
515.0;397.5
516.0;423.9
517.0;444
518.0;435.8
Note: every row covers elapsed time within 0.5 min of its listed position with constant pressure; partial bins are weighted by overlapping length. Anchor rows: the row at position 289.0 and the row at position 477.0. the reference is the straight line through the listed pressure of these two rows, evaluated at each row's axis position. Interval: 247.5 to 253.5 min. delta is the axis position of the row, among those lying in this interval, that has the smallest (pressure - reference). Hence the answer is 250.0 min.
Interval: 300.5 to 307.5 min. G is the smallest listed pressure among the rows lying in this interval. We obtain 270.9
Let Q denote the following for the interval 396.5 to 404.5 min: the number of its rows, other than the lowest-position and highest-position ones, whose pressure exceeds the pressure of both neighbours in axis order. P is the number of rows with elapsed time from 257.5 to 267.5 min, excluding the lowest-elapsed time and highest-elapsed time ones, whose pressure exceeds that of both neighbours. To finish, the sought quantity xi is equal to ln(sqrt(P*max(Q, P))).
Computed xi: 1.1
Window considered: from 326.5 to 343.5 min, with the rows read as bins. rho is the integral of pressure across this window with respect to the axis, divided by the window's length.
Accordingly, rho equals 268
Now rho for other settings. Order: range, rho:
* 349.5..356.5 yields 292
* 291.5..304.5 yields 271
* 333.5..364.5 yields 286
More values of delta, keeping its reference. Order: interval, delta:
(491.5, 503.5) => 492.0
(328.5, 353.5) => 342.0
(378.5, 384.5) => 383.0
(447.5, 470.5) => 468.0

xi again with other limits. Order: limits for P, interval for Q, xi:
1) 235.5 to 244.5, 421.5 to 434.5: 1.4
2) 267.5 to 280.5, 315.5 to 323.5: 1.1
